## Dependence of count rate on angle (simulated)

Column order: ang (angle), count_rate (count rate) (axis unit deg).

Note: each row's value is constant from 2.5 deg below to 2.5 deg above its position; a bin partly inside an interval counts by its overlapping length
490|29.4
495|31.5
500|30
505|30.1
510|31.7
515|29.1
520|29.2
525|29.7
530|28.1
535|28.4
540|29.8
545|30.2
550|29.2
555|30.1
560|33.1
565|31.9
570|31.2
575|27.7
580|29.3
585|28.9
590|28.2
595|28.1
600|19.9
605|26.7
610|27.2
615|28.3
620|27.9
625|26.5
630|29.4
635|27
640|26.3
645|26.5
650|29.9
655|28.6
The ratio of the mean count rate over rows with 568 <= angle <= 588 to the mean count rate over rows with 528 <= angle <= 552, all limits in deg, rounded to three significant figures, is 1.00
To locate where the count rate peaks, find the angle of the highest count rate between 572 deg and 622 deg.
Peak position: 580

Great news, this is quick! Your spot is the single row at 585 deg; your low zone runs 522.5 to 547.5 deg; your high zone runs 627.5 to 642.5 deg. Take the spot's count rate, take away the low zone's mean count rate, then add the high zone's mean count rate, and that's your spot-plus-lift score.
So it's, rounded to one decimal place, 27.2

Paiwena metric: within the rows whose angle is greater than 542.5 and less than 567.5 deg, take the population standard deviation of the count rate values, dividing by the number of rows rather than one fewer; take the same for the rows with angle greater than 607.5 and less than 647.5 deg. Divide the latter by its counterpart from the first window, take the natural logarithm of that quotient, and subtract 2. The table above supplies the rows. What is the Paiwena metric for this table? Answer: -2.3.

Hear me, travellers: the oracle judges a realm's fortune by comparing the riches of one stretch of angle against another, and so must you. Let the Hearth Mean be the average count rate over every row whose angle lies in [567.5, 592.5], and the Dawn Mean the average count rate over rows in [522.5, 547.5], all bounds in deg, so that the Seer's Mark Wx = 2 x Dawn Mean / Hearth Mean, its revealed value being 2.01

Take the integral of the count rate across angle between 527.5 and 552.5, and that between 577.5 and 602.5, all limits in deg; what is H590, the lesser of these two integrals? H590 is 672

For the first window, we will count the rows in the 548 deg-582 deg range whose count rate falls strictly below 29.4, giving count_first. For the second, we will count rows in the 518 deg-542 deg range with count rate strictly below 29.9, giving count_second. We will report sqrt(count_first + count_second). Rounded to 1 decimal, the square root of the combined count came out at 2.8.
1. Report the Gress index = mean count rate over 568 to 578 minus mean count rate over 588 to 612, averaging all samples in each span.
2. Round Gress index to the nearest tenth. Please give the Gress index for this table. 3.4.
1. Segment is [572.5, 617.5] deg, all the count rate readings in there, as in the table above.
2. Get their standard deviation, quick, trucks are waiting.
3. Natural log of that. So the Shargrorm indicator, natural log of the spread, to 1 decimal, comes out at 1.0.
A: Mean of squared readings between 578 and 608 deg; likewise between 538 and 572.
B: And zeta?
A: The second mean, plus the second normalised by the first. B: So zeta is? 951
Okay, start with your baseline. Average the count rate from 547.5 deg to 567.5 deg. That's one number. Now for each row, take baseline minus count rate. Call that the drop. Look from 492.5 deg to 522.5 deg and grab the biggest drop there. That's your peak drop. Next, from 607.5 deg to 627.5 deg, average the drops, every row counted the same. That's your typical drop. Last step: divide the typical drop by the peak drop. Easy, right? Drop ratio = 1.82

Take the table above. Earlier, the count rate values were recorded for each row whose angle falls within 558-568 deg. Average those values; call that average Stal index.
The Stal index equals 32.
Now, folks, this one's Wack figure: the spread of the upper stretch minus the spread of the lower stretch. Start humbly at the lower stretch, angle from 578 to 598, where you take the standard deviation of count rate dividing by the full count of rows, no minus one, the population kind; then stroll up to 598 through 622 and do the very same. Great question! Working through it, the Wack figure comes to 2.6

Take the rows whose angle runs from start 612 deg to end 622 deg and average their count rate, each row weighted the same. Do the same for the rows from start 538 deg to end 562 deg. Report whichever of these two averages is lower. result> 28.1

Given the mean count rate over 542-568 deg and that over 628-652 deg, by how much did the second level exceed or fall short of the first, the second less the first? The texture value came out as -3.1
